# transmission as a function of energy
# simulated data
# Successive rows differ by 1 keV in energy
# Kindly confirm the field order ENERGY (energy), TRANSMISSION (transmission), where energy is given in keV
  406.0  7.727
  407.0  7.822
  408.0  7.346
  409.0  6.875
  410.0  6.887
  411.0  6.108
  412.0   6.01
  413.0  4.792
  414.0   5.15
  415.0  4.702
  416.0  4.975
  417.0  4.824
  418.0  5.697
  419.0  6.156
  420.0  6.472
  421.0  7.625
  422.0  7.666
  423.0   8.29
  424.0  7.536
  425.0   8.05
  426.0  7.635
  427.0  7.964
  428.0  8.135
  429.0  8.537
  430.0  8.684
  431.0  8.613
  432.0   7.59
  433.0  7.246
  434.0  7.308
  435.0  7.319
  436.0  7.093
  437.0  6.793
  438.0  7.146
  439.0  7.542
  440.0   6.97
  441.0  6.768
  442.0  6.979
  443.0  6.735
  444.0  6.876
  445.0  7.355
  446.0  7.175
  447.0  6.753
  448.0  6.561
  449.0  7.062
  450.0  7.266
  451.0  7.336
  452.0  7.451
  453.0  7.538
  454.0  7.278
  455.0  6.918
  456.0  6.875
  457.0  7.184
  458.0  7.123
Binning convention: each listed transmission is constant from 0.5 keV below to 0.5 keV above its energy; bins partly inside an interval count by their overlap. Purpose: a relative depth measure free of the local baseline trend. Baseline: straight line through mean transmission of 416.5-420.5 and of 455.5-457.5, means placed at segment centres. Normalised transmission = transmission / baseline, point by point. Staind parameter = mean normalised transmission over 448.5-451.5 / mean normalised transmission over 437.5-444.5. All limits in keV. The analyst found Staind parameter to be 0.99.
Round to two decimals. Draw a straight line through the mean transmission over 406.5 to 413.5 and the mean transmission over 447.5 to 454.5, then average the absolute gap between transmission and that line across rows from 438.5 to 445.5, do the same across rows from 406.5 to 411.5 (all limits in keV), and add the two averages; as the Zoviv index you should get 0.91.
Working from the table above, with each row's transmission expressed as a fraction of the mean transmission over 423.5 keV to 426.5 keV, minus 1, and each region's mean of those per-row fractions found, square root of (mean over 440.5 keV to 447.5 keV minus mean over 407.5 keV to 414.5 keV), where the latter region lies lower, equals 0.318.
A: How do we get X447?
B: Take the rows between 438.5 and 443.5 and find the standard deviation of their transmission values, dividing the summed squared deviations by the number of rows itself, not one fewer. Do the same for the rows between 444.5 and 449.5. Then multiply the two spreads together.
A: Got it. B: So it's 0.083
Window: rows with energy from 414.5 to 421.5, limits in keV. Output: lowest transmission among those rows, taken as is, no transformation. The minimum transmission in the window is 4.702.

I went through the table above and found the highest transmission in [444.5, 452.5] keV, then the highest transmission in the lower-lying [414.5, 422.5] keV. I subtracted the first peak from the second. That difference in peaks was 0.2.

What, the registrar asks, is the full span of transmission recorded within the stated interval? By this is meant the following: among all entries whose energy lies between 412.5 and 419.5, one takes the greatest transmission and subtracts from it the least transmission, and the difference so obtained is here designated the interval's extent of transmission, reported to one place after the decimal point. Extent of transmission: 1.5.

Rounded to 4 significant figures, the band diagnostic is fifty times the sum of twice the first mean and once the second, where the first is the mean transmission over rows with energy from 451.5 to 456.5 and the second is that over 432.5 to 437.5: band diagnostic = 1079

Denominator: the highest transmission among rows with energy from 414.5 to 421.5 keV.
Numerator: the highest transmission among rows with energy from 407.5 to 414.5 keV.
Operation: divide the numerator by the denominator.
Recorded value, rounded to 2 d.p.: 0.96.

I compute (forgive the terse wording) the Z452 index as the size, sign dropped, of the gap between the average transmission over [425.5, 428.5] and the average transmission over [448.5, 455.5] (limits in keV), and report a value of 0.65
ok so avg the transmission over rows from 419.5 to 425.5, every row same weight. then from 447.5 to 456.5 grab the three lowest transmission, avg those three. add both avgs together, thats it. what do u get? 14.4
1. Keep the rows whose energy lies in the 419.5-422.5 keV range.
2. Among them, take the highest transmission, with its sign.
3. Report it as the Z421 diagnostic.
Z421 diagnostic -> 7.666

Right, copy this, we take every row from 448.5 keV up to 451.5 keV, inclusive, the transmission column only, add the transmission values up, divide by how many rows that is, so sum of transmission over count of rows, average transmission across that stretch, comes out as 7.2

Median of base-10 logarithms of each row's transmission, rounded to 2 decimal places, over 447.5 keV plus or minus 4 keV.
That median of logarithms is 0.85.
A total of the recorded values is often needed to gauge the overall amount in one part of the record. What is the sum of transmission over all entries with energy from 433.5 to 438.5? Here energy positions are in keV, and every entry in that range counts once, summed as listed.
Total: 35.7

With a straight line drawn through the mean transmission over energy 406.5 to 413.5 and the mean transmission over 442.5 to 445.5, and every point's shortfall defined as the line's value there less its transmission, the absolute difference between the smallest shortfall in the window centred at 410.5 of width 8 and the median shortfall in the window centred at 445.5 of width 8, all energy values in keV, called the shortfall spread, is 1.4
